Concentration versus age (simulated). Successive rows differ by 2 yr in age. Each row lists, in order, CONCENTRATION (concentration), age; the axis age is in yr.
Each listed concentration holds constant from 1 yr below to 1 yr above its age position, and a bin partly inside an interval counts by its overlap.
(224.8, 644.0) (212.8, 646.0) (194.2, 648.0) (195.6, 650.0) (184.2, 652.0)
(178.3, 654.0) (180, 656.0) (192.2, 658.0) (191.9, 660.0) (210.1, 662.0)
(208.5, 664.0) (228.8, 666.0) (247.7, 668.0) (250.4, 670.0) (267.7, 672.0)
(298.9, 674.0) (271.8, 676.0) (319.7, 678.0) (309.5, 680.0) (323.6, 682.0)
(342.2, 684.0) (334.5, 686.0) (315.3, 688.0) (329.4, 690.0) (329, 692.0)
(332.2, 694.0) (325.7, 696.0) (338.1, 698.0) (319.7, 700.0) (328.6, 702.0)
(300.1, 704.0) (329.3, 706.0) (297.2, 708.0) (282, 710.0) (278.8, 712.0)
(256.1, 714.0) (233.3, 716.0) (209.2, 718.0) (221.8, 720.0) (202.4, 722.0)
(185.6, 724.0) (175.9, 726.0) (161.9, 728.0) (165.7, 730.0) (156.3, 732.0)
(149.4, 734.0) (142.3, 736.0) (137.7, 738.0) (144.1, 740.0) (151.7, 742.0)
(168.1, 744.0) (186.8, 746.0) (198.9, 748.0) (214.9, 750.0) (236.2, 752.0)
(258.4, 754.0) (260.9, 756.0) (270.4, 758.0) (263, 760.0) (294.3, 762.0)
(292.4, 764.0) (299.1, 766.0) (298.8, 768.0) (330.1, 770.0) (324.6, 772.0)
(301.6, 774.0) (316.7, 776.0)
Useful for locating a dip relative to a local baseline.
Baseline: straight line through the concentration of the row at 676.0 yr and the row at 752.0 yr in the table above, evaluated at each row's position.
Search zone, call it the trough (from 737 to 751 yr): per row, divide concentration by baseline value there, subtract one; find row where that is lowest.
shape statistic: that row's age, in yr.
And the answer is 738.0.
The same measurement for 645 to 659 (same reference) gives 654.0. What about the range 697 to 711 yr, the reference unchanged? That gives 710.0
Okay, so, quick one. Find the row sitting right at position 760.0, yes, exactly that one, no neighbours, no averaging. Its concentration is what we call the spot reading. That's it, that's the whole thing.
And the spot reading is 263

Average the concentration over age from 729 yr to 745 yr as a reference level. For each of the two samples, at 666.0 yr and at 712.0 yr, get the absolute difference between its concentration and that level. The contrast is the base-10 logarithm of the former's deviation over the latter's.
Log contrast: -0.22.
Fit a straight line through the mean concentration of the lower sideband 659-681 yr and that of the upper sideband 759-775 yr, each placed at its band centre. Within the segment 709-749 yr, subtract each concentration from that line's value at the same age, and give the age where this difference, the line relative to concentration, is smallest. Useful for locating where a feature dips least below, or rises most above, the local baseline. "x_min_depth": 710.0 yr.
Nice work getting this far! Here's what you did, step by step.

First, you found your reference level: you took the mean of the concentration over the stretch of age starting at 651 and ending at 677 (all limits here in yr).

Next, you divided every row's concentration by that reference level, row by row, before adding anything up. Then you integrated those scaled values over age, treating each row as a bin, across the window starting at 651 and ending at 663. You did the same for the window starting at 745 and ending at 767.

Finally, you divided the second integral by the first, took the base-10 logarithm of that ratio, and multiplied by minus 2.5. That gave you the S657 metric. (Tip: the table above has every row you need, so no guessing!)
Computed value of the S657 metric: -1.0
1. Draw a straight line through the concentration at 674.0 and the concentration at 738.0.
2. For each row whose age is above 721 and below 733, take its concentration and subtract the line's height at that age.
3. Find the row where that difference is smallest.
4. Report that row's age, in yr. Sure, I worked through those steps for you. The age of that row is 728.0 yr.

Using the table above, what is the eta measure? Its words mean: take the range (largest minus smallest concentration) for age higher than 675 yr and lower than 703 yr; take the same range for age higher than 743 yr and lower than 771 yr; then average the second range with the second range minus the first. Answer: 127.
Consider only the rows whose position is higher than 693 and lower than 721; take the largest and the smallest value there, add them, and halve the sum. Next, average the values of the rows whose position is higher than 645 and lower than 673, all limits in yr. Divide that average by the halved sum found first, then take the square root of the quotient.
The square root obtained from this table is 0.88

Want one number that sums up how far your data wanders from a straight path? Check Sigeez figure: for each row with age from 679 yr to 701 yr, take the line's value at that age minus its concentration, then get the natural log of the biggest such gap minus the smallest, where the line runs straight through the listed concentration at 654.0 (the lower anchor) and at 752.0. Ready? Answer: 3.5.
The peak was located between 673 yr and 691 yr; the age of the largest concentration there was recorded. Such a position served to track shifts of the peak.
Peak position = 684.0 yr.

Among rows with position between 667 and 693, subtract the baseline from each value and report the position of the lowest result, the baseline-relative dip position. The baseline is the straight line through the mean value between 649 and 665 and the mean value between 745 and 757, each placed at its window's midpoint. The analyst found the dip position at 668.0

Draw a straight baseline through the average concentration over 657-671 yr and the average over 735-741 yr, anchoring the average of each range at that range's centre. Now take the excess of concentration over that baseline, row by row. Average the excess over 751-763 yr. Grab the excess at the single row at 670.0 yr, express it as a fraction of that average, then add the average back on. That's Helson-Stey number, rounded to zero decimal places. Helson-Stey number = 143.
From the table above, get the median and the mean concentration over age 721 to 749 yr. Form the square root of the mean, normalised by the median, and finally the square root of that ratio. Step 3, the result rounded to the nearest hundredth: 0.28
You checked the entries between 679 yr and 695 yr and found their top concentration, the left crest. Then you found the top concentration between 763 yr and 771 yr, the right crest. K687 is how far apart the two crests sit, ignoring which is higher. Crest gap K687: 12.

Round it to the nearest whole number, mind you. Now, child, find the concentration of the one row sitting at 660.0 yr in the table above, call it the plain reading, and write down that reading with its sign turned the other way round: -192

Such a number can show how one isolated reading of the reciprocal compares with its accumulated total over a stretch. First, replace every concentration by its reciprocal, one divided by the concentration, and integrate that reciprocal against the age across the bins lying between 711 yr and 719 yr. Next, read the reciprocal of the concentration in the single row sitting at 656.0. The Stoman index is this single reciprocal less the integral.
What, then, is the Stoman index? -0.028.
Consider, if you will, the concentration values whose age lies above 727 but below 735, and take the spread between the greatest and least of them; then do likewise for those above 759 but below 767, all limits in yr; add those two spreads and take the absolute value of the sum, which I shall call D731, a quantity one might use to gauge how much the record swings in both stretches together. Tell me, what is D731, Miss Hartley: 52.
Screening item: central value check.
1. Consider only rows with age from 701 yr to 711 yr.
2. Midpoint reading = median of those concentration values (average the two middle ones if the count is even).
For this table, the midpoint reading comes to 300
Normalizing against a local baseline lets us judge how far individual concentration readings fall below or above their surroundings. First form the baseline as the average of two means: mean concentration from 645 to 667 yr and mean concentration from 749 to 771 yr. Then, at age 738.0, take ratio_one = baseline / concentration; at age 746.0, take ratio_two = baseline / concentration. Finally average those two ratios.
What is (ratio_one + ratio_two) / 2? 1.5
